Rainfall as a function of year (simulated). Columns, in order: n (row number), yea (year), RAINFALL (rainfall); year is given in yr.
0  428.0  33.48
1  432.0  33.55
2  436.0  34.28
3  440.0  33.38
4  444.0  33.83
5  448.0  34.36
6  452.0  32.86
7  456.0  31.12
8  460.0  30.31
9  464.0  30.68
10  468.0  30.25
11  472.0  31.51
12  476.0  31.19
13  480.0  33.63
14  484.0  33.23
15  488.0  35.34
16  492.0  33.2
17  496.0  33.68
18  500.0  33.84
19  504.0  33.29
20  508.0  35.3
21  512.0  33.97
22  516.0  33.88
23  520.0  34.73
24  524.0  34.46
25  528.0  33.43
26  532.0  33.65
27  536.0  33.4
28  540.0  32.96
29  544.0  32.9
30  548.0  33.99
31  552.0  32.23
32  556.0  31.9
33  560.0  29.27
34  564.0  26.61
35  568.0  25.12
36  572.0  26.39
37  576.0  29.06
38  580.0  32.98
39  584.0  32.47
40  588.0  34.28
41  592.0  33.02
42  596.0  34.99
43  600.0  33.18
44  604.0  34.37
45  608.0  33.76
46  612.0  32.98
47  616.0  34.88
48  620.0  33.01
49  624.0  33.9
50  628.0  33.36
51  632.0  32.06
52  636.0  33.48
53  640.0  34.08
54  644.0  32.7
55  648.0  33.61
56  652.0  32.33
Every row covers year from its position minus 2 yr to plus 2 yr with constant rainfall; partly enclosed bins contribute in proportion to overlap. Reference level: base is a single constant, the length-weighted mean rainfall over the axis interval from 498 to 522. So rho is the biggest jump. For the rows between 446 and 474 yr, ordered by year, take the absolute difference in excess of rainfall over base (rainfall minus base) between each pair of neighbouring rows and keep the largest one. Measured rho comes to 1.7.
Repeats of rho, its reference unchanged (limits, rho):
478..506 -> 2.1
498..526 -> 2.0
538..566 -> 2.7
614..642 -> 1.9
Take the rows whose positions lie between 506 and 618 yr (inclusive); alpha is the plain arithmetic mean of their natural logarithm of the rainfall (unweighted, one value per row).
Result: 3.48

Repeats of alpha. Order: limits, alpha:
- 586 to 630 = 3.52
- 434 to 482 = 3.47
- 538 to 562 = 3.47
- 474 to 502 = 3.51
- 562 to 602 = 3.42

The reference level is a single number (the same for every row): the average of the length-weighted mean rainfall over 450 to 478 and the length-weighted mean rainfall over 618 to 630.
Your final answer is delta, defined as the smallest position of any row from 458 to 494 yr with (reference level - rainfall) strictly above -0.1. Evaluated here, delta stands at 460.0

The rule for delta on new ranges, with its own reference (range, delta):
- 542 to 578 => 552.0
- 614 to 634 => 632.0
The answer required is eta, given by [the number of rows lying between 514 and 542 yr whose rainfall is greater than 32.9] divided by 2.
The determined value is 3.5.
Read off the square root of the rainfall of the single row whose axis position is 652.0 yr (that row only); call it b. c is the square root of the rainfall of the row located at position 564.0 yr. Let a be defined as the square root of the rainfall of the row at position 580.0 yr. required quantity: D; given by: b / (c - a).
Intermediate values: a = 5.74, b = 5.686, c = 5.16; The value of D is -10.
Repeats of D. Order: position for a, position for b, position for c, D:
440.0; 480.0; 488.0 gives 35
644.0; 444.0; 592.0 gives 208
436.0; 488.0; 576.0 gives -13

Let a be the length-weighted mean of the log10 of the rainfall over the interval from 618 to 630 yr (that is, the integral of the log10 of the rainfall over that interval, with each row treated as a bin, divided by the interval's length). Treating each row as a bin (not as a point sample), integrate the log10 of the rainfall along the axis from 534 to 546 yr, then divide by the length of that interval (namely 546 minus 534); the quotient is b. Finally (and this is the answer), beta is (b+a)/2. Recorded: 1.52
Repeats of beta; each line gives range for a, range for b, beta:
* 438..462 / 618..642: 1.52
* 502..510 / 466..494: 1.52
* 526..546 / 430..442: 1.53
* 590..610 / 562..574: 1.47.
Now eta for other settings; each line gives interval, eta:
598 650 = 5.5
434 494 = 4.0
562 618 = 4.5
